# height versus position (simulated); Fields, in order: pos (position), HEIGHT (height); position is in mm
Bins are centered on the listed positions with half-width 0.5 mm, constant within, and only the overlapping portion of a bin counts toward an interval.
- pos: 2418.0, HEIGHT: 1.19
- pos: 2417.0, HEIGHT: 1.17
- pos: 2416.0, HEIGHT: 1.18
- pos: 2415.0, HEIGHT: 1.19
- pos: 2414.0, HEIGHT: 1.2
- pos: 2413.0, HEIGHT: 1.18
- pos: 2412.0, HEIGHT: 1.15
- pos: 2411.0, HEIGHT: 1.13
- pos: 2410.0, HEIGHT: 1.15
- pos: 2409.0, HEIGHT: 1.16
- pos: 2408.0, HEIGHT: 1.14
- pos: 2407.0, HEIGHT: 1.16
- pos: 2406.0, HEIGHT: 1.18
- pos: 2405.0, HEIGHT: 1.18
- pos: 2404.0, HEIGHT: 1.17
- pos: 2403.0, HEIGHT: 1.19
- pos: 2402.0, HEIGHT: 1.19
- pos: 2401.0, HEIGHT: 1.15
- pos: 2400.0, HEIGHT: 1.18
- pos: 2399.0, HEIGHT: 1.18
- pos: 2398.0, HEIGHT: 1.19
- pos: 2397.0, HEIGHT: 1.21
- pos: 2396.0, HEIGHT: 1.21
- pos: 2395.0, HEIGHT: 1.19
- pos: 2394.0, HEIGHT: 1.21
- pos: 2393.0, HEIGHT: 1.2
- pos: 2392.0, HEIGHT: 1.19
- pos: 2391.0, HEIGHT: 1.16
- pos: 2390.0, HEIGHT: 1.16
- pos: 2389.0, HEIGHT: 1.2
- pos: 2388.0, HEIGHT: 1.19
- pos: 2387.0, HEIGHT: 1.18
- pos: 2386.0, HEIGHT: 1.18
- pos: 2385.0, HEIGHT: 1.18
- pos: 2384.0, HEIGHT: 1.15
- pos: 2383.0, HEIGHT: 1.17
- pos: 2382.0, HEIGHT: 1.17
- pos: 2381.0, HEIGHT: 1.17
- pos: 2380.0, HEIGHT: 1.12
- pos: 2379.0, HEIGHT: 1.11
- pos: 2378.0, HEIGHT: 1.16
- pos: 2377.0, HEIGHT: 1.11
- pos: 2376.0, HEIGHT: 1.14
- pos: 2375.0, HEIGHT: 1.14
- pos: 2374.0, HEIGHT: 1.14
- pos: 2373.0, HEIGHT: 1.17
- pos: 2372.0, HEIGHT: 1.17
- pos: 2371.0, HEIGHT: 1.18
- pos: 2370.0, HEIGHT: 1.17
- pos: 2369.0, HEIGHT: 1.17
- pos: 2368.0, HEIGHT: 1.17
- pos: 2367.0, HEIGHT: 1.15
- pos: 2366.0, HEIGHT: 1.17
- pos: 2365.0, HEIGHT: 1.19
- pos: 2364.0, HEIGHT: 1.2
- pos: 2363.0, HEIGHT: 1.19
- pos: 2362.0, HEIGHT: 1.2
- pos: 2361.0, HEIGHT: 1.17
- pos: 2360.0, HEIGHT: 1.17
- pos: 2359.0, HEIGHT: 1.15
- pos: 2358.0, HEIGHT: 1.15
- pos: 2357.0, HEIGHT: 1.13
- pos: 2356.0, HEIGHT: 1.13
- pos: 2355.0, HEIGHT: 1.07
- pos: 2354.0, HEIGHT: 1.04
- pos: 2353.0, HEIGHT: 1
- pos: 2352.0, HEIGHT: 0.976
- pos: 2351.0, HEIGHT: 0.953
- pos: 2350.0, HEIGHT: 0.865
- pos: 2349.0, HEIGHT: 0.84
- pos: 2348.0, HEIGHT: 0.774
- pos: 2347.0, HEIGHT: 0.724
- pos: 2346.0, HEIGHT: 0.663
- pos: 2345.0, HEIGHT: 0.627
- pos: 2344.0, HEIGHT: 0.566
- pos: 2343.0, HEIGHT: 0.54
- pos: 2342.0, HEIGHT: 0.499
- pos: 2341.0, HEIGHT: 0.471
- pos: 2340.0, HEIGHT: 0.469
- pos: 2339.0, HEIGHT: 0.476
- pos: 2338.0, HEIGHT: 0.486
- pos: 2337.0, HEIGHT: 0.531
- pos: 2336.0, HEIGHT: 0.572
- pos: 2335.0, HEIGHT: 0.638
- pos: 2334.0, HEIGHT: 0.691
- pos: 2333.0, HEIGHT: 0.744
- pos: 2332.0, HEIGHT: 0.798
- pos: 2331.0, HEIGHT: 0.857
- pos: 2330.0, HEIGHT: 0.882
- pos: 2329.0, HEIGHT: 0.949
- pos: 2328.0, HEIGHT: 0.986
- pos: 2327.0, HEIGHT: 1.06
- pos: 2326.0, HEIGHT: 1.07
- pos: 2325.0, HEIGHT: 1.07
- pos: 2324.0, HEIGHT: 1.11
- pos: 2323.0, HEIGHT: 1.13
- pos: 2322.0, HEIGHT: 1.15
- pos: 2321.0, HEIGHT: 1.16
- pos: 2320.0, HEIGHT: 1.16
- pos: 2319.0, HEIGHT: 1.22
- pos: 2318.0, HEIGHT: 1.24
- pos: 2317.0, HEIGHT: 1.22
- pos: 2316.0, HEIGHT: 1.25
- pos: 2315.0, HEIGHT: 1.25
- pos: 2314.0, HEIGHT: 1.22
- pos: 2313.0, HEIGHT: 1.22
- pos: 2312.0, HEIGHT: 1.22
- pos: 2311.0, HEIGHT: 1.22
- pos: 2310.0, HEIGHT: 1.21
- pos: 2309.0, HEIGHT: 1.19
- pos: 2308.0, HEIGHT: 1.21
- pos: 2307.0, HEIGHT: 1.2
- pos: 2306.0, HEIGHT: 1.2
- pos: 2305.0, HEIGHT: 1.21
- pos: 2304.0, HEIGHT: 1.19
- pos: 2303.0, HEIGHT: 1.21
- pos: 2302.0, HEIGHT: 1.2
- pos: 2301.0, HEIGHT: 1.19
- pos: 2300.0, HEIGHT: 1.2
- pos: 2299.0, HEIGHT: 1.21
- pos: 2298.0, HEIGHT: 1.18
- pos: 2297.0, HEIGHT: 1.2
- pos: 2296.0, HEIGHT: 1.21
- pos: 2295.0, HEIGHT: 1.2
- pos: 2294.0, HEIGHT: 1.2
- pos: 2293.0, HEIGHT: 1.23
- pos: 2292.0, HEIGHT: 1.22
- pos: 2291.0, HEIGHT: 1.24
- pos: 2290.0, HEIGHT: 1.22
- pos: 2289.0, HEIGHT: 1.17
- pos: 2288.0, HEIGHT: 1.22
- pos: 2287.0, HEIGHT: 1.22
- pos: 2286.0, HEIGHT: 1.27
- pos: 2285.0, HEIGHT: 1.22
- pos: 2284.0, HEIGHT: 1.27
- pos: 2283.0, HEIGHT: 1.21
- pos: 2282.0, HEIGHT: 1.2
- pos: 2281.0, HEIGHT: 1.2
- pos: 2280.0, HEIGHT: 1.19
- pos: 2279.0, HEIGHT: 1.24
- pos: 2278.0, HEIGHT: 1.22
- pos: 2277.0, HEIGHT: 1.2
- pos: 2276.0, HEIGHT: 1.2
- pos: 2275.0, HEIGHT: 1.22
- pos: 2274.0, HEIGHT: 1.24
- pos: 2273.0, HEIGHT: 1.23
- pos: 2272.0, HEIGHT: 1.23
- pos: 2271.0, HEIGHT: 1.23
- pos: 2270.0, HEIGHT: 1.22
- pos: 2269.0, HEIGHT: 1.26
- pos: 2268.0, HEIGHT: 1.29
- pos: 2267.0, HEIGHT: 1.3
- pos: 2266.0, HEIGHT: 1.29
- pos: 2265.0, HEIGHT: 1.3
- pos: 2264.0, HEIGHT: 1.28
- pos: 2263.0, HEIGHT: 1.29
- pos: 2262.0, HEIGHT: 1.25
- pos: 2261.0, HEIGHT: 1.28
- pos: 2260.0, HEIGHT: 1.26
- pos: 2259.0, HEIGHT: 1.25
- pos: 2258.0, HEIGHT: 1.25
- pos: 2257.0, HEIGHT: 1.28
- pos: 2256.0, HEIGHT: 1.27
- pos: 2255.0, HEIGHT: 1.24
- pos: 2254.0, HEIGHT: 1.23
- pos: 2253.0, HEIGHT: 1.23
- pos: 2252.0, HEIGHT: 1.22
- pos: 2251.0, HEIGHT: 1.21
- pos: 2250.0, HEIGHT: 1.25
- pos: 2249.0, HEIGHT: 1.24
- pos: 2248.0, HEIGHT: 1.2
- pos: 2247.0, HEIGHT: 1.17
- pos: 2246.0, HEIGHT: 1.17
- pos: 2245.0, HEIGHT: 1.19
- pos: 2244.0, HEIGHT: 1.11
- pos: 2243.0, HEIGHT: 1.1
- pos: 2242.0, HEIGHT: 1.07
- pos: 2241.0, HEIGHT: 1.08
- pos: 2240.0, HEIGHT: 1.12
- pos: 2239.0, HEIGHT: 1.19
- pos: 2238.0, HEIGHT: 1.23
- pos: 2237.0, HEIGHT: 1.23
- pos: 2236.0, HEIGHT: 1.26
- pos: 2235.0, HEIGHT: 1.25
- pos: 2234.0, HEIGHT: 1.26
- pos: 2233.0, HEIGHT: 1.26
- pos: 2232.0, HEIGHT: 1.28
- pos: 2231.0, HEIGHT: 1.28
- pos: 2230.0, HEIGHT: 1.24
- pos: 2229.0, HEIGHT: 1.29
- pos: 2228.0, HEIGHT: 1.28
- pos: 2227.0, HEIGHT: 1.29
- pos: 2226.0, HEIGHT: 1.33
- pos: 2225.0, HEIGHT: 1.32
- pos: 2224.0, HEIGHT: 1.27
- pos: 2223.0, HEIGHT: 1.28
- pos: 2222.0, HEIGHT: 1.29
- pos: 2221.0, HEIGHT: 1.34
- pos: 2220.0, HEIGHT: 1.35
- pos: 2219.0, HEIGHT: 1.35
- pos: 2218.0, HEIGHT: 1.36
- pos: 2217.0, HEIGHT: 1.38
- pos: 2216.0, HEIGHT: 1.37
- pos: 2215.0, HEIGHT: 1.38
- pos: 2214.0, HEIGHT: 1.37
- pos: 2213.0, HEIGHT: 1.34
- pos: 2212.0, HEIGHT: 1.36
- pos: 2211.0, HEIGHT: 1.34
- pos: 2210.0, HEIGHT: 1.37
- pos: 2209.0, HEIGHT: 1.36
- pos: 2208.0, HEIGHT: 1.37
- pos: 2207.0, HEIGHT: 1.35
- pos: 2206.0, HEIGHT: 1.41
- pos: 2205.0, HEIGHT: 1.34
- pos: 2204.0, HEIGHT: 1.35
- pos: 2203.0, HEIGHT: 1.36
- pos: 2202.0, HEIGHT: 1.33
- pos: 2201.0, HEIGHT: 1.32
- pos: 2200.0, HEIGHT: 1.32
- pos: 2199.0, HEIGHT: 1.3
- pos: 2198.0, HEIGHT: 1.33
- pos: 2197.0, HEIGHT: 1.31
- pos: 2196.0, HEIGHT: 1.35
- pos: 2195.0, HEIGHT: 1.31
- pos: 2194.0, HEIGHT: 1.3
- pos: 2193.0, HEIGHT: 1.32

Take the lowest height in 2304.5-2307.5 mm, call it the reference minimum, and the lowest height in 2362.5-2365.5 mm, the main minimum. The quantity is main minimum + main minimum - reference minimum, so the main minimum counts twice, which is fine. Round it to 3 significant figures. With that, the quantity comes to 1.18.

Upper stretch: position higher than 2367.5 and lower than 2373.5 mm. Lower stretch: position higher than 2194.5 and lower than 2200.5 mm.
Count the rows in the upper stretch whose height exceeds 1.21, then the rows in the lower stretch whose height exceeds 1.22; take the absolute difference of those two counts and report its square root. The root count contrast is 2.4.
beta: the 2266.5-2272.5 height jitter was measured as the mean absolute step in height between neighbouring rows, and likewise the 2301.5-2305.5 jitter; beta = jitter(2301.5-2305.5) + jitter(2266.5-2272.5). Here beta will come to 0.035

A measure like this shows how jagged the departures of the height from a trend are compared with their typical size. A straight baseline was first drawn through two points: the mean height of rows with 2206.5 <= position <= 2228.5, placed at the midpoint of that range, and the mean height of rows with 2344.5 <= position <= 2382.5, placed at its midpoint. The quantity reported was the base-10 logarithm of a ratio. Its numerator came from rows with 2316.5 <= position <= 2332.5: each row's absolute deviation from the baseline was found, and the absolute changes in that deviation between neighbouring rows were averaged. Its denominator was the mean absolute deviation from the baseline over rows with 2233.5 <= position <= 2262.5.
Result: -0.41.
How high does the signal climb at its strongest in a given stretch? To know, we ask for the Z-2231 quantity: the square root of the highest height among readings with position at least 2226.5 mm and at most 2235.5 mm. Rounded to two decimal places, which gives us 1.14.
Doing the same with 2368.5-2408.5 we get 1.10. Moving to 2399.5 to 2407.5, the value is 1.09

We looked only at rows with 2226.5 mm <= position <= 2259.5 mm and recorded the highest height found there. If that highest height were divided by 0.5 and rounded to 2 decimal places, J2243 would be 2.58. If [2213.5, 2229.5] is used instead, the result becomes 2.76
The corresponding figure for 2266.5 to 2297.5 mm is 2.60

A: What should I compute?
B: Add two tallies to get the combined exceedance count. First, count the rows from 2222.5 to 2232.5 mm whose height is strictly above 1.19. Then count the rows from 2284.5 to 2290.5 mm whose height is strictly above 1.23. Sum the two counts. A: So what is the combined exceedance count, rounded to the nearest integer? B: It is 11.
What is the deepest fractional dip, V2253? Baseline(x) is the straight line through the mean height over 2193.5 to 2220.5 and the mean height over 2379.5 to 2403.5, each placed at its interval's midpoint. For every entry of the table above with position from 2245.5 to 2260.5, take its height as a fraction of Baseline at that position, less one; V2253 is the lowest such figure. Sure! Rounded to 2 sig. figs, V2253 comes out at -0.11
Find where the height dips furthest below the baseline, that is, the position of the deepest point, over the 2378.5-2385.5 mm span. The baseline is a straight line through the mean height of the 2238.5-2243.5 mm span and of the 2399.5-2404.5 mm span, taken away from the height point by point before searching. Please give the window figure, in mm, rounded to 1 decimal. 2379.0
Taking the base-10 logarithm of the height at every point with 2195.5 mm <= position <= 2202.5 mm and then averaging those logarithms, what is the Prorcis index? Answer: 0.121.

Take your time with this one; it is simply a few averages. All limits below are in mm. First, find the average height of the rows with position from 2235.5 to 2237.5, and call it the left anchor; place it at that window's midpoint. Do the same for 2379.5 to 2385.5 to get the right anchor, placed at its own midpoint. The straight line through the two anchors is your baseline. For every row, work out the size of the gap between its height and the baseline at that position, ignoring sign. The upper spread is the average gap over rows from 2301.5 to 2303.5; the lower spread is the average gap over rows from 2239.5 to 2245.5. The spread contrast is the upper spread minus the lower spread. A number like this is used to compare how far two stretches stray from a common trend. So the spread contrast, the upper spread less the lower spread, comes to -0.1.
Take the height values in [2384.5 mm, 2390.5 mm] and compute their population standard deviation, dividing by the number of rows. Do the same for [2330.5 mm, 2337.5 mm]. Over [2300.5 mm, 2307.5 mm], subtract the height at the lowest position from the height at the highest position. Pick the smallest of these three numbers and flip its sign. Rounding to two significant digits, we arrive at -0.010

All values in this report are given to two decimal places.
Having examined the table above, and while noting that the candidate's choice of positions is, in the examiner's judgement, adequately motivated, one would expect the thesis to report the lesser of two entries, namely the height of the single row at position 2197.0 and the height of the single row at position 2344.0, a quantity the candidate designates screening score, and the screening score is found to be 0.57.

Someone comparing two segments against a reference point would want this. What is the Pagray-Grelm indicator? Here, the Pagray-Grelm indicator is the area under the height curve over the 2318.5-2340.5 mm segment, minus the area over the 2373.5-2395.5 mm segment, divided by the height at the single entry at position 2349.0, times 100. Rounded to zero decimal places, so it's -763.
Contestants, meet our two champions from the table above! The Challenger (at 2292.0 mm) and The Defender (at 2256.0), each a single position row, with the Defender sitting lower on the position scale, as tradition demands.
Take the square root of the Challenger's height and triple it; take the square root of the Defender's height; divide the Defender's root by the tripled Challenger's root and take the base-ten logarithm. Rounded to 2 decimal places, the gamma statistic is -0.47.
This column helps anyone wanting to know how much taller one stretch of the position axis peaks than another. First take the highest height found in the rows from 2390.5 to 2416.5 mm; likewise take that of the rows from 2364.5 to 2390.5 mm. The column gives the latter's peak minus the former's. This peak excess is -0.01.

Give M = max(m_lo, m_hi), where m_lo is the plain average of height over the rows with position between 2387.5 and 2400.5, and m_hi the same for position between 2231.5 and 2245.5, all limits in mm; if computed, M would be 1.19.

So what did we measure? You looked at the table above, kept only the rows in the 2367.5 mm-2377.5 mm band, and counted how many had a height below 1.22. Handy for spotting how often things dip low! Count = 10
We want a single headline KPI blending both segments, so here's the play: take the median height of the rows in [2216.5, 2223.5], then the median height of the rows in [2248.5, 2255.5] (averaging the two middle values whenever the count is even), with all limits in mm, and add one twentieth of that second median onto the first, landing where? 1.41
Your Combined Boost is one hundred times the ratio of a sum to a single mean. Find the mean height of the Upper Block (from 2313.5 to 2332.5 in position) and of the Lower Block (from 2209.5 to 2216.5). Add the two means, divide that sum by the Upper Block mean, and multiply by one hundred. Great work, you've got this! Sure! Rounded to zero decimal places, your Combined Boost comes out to 224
